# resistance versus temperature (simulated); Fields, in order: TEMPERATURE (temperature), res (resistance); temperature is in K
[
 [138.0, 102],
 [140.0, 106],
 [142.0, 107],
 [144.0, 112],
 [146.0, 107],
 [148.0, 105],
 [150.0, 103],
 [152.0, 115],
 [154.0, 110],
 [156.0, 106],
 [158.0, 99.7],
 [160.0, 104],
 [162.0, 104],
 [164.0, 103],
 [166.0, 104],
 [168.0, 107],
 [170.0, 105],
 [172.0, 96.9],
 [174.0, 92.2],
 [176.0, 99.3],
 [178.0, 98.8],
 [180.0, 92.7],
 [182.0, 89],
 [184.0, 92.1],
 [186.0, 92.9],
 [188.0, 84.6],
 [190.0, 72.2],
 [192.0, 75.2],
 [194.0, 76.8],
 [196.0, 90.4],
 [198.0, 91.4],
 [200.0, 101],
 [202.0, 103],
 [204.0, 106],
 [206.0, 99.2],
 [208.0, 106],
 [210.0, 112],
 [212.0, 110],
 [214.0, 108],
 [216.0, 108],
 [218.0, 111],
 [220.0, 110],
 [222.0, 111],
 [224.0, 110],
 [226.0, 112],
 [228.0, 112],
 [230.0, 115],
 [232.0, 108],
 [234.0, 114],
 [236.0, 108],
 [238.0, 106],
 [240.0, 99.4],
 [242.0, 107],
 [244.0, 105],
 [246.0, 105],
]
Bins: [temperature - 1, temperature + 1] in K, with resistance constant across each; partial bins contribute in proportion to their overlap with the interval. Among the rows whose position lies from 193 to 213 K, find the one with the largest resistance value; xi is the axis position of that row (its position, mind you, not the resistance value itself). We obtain 210.0 K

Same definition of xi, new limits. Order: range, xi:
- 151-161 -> 152.0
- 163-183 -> 168.0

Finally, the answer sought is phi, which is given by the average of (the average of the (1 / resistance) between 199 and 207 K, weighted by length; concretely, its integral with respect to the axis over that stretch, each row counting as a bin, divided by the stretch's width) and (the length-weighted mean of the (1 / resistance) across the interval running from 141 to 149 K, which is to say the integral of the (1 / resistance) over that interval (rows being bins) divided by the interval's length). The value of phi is 0.0095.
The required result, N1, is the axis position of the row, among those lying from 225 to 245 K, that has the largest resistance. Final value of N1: 230.0 K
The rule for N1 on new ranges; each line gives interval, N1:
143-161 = 152.0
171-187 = 176.0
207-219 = 210.0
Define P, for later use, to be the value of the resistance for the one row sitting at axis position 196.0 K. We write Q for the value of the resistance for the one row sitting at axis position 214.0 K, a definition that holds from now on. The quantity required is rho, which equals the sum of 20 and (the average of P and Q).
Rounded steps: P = 90.4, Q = 108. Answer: 119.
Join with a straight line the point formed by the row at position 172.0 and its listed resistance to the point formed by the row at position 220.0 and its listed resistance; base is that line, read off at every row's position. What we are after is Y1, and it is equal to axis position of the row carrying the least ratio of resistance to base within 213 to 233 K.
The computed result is 232.0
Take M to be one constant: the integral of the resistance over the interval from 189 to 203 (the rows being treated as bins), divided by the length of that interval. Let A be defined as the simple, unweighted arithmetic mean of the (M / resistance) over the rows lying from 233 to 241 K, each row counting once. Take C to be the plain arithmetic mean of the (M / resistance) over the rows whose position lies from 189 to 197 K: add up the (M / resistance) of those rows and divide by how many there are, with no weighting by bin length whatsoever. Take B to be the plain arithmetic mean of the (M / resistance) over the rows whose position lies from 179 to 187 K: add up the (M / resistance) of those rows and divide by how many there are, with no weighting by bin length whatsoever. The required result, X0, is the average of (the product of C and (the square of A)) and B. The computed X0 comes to 0.85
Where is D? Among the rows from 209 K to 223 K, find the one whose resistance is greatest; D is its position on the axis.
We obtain 210.0 K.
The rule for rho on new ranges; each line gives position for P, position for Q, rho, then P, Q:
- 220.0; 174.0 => 121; 110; 92.2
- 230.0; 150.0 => 129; 115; 103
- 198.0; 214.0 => 120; 91.4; 108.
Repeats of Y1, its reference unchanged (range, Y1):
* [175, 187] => 182.0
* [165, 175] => 174.0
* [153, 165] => 158.0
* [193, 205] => 194.0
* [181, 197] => 190.0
